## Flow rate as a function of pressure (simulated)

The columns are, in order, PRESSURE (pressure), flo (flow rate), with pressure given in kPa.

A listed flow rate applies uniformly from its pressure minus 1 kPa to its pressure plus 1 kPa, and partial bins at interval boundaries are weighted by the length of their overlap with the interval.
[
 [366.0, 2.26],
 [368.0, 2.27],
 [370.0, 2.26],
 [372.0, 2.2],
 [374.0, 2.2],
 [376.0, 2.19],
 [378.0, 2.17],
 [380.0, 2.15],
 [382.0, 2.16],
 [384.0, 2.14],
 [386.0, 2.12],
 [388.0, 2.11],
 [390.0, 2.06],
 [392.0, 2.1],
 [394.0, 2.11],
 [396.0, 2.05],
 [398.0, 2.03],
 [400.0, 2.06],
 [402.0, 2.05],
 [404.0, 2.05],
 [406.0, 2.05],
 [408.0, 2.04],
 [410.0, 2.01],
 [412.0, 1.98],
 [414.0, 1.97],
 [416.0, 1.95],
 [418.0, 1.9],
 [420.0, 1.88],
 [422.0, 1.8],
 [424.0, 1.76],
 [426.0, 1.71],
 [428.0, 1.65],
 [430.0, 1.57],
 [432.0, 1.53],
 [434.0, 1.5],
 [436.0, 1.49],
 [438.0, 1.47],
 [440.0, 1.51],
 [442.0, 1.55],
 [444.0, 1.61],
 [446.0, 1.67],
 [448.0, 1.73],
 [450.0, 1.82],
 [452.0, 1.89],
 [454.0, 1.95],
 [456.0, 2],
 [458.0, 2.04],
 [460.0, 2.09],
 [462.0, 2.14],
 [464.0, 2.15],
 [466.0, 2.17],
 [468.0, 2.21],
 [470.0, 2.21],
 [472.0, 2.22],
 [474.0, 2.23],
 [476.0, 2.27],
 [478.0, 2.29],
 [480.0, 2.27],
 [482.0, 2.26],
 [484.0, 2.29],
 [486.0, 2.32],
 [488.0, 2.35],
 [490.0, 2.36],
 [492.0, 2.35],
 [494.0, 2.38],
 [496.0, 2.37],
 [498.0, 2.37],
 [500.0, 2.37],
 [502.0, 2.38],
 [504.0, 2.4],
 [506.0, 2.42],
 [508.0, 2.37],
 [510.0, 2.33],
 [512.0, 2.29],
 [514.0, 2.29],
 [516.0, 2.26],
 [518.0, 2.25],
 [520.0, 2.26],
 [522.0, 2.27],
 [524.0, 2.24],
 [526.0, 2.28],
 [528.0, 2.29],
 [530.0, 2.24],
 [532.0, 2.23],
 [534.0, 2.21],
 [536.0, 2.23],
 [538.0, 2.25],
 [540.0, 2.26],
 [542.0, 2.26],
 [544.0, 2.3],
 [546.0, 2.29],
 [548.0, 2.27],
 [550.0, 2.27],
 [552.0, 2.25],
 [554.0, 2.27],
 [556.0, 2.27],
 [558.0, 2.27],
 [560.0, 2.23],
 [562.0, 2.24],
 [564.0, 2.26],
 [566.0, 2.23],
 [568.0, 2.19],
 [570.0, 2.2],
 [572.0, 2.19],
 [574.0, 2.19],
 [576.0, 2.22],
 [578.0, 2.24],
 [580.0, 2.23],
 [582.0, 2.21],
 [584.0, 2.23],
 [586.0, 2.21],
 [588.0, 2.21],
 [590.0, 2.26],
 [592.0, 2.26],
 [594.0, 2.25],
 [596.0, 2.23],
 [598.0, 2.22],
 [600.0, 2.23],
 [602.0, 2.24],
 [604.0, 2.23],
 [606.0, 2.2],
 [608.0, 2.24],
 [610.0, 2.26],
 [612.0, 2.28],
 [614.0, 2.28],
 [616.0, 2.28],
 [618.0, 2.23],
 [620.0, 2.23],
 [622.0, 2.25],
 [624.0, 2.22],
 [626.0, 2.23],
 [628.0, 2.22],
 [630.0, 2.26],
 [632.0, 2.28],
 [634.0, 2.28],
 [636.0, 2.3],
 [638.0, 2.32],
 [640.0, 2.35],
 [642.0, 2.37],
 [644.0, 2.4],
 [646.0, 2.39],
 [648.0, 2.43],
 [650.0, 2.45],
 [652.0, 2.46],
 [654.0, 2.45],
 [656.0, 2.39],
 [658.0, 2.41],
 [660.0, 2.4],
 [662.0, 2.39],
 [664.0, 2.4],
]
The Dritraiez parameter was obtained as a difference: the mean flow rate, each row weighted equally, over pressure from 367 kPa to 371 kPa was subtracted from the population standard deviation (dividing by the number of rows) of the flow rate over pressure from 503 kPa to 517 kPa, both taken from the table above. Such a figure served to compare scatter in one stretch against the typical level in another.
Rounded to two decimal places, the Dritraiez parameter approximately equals -2.21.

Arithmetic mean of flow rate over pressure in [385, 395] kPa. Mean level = 2.10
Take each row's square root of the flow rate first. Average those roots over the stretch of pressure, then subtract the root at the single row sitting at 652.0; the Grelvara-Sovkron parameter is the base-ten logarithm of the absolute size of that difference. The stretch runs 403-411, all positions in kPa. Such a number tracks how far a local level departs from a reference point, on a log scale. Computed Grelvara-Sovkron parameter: -0.9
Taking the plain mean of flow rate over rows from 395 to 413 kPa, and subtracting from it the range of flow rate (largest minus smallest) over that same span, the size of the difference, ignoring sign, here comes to 1.96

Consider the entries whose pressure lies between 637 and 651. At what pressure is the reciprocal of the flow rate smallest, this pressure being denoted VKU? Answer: 650.0 kPa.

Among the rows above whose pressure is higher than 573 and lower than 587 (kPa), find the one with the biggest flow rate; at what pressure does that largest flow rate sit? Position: 578.0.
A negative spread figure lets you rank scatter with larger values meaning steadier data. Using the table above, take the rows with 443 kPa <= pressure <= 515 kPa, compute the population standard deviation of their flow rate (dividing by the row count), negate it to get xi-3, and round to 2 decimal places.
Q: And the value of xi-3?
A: -0.21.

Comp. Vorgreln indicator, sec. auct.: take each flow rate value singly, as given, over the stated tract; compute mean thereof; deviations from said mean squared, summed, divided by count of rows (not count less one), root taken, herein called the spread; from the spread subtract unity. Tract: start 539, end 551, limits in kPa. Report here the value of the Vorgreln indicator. -0.985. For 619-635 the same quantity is -0.977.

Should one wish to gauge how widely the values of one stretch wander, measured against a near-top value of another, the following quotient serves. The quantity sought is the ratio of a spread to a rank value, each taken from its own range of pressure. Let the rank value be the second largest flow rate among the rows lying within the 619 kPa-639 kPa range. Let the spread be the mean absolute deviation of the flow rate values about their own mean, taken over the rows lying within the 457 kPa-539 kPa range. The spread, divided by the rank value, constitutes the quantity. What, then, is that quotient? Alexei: 0.028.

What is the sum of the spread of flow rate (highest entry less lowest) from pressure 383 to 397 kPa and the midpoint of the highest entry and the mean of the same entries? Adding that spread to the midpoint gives 2.21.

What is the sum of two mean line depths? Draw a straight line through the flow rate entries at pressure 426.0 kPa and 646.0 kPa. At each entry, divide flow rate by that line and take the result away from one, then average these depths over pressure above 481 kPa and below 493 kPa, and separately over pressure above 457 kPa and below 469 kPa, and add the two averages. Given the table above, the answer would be -0.39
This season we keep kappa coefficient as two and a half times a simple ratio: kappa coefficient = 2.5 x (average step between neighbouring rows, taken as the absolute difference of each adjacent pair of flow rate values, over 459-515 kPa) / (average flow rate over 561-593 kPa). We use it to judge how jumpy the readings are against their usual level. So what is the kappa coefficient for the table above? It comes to 0.023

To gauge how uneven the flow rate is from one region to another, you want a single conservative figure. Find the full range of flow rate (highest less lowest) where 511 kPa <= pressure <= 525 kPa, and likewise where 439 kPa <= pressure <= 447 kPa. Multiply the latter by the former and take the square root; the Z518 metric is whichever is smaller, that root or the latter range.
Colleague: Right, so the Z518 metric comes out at 0.09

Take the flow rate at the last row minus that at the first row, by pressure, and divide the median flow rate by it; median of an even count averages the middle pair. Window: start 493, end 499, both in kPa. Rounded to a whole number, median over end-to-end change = -237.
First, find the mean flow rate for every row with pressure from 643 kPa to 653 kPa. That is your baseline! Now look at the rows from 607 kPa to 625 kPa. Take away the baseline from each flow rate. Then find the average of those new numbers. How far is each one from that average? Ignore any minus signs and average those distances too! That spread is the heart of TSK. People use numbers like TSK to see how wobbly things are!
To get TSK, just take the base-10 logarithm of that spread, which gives -1.69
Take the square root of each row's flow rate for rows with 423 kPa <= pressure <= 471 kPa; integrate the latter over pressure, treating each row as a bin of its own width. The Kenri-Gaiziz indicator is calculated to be 64.4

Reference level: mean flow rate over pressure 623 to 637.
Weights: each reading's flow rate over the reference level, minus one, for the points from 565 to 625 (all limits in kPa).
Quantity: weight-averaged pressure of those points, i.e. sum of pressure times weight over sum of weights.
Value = 585.0 kPa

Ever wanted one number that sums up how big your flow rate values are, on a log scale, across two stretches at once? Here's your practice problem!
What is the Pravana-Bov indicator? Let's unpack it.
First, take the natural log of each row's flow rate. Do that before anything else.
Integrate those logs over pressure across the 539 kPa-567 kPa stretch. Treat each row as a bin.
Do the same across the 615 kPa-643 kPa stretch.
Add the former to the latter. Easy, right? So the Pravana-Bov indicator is 45.8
